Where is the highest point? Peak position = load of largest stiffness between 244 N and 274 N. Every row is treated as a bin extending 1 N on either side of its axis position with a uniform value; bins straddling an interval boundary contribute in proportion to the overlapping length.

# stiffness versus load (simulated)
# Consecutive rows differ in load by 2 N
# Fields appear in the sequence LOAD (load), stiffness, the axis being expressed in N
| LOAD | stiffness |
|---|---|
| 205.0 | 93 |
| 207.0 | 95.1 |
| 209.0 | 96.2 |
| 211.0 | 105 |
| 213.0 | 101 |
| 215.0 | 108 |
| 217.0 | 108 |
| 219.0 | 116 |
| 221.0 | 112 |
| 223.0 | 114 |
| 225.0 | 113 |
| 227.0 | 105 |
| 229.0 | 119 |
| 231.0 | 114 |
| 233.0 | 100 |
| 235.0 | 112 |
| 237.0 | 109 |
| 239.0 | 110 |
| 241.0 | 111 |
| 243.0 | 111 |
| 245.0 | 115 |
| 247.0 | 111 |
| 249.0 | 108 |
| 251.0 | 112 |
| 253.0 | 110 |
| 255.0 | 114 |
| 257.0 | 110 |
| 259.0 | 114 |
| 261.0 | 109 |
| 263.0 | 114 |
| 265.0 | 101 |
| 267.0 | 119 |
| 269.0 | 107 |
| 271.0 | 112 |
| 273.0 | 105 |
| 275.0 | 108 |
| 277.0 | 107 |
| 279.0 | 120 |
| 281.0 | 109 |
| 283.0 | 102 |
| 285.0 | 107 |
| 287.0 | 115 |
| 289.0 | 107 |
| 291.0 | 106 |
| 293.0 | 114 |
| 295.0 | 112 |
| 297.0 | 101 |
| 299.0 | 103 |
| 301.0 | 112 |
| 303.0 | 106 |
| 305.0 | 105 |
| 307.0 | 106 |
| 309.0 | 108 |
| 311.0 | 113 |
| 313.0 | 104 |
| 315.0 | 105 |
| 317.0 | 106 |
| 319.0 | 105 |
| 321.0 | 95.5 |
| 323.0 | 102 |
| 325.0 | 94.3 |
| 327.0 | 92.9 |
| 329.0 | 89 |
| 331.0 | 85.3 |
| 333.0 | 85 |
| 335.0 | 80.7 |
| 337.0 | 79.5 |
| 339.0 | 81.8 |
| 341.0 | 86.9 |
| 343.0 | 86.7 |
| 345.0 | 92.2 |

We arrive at 267.0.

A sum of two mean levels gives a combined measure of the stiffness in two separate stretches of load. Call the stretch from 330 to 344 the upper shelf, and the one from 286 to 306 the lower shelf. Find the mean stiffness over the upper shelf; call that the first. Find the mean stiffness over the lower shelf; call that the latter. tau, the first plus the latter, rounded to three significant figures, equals 192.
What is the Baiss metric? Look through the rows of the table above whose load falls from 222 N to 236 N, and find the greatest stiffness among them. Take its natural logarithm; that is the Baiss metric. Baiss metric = 4.78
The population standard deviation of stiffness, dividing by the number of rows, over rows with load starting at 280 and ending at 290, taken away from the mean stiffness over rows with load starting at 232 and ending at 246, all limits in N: 106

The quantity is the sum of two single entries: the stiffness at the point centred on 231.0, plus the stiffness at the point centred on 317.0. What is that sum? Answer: 220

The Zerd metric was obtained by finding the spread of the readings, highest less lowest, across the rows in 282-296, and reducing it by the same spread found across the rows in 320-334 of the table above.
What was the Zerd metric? -4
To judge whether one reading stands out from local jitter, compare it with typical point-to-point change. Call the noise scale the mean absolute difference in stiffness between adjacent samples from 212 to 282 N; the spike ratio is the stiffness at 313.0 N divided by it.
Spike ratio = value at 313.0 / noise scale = 18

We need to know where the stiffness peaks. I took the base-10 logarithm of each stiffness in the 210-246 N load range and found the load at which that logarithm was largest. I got 229.0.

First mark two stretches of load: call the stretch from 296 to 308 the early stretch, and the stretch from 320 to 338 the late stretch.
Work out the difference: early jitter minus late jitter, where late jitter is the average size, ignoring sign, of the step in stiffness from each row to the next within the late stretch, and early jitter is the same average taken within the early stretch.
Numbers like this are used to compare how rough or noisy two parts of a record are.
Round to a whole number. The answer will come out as 0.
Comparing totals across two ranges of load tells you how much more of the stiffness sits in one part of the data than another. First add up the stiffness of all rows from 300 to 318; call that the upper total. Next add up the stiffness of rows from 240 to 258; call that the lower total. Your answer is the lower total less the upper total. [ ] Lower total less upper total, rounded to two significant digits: 37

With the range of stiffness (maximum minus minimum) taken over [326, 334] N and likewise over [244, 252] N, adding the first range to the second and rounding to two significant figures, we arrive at 15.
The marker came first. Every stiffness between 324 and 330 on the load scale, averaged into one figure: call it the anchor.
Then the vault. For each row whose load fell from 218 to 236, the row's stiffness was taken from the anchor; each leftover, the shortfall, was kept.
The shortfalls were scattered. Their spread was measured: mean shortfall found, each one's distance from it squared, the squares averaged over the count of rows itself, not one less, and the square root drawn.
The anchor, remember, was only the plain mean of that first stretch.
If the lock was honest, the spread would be 5.4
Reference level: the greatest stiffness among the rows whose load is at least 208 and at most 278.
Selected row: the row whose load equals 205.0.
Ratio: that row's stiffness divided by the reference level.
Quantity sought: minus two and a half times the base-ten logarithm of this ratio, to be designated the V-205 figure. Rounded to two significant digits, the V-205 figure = 0.27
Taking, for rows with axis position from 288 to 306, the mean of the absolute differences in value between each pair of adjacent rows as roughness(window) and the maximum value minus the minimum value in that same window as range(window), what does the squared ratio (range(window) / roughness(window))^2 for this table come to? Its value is 6.8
